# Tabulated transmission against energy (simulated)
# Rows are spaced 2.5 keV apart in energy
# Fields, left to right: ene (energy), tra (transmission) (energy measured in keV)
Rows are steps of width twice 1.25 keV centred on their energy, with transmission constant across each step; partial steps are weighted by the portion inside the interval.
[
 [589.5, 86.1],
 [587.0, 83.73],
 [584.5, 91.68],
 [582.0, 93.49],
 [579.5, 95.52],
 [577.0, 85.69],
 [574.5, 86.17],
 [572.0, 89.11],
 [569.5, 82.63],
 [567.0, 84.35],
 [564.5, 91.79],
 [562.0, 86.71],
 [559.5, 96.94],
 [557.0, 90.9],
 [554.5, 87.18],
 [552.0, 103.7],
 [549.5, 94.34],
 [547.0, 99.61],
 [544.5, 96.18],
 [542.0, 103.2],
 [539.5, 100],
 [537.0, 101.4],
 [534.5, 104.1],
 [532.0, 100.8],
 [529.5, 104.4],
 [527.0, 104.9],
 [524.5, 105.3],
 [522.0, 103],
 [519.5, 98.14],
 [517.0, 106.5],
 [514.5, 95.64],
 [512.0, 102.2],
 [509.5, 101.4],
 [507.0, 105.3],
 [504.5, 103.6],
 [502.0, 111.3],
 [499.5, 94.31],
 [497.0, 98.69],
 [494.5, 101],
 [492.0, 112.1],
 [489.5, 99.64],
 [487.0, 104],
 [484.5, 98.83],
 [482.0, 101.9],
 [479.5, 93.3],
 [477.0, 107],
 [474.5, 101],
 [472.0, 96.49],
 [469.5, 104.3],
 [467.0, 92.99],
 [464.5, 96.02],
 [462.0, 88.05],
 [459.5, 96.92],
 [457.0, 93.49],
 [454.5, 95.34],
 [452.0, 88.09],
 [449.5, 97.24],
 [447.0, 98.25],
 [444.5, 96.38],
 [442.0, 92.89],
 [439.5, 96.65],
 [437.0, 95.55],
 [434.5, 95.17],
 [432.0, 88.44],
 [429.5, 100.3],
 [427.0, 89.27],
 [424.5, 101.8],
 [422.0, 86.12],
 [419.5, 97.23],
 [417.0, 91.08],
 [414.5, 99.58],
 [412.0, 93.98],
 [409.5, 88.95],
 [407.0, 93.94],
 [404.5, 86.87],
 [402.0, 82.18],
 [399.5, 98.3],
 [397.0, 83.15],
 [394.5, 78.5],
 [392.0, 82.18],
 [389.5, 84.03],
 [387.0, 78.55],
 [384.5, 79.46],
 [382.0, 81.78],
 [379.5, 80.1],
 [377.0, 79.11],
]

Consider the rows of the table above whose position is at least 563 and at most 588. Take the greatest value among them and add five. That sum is 101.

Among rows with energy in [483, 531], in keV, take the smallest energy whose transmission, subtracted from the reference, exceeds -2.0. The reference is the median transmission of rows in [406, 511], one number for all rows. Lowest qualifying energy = 497.0 keV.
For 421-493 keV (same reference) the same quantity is 422.0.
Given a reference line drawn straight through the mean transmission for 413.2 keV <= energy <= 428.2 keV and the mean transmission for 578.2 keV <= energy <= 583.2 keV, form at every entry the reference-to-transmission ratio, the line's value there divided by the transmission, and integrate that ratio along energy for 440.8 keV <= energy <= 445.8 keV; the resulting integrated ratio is 4.98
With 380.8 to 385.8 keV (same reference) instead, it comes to 5.84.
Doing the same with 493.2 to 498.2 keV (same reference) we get 4.72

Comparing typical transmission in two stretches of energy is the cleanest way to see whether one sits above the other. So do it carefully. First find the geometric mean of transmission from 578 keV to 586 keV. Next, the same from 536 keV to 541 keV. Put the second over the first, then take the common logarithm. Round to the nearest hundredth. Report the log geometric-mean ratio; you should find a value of 0.03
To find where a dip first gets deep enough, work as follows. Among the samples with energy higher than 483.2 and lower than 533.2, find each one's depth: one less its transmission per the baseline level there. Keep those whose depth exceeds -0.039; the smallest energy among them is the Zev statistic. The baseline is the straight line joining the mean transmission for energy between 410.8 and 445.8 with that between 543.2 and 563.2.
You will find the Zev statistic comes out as 499.5 keV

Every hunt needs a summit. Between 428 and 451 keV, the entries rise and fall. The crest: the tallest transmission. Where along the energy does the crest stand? 429.5 keV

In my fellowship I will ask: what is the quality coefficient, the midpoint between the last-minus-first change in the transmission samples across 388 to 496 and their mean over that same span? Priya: 56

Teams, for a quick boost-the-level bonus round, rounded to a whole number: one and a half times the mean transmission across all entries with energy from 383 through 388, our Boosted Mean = 119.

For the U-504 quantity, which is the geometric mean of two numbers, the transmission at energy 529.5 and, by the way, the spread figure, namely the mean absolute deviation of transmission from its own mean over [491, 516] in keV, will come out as 21.5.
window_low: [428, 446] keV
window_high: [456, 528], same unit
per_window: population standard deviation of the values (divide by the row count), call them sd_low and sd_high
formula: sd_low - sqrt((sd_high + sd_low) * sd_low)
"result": -2.10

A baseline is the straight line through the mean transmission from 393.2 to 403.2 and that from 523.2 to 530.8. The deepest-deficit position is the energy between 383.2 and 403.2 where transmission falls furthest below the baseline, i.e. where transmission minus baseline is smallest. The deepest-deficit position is 394.5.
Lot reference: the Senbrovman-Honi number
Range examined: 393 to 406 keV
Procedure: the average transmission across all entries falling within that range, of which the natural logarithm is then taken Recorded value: 4.45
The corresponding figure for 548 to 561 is 4.55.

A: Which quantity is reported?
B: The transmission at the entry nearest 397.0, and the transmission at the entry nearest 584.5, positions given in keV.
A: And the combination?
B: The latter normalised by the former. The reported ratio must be 1.10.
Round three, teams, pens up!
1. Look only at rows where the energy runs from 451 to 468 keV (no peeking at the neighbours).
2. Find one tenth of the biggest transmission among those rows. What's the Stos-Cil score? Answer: 9.7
